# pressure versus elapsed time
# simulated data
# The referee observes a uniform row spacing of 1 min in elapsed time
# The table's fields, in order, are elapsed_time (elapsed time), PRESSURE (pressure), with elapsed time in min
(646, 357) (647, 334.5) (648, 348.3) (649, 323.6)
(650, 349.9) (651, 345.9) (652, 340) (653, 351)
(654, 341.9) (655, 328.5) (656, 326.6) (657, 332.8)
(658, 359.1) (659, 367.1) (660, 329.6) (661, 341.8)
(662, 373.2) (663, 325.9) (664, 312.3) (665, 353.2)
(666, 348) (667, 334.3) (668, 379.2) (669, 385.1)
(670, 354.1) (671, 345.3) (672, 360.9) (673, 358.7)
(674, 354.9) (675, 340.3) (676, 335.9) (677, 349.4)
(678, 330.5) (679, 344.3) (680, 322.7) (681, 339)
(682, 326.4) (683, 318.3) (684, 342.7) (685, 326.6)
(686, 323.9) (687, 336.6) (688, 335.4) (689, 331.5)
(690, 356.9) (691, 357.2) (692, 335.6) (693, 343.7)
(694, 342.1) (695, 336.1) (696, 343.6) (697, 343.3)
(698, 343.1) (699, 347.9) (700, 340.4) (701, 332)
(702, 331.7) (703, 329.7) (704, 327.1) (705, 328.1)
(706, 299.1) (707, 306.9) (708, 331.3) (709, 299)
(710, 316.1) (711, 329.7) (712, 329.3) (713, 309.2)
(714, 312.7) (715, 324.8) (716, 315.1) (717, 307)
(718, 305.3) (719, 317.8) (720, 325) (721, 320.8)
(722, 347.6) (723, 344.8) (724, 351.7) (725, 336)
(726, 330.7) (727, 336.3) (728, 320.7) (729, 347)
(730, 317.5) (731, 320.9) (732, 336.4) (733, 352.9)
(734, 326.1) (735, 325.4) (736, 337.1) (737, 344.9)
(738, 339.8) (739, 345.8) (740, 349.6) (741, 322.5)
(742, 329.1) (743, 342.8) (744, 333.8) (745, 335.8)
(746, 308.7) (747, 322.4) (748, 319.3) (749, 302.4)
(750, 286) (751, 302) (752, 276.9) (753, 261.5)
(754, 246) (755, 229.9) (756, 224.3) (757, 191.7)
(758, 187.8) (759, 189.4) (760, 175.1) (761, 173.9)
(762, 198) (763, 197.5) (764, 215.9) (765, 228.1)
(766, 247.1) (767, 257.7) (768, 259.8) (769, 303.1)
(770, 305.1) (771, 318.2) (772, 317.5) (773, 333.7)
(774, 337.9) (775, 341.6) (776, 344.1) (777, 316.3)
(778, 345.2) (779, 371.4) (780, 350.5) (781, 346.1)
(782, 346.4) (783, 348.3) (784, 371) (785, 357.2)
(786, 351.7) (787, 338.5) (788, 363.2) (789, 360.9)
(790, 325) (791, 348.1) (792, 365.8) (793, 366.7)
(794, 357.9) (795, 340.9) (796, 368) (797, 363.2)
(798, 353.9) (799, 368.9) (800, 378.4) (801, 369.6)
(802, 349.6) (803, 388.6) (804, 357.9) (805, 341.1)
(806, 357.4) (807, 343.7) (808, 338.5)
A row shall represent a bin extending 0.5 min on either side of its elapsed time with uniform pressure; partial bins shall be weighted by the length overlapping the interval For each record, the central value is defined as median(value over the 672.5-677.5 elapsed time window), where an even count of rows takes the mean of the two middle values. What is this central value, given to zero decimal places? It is 349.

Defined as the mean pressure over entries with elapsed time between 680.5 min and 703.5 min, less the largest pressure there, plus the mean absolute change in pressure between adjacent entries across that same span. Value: -12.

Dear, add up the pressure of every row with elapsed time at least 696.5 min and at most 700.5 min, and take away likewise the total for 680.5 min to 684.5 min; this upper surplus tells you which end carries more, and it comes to 48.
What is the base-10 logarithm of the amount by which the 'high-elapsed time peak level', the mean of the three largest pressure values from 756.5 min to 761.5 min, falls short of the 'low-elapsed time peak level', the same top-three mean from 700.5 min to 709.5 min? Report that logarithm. 2.2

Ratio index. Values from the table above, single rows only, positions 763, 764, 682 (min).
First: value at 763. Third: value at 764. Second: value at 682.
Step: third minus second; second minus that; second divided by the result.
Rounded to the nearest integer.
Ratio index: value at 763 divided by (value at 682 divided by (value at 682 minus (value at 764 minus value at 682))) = 264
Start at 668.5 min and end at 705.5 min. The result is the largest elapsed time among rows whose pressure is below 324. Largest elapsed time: 686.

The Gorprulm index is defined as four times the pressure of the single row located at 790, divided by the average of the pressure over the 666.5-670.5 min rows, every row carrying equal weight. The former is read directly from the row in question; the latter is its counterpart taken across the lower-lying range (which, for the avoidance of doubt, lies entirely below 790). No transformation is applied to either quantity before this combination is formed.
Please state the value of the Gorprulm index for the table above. 3.6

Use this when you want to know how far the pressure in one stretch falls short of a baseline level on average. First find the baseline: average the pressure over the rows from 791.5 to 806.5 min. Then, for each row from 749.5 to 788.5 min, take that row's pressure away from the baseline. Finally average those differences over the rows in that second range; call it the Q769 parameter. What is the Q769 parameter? 76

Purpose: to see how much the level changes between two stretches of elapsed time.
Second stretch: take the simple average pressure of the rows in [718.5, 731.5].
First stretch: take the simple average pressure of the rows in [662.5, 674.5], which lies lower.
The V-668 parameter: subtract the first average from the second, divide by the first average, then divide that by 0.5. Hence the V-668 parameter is -0.1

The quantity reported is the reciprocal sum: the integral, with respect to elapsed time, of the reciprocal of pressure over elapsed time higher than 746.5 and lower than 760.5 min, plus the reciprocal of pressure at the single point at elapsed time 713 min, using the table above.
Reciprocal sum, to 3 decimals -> 0.061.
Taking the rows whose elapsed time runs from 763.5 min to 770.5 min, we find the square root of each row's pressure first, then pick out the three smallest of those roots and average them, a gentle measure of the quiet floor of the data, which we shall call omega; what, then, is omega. 15.2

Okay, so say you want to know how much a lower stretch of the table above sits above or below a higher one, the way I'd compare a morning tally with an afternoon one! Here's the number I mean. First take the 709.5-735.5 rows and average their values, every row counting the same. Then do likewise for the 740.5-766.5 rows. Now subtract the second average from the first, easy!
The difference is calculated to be 68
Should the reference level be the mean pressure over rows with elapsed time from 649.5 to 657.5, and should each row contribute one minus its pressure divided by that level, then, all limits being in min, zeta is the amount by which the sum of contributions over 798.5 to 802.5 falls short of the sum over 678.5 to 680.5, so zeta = 0.35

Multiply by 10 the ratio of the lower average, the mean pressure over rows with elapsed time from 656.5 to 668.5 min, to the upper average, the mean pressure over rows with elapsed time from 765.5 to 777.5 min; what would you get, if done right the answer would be 11.3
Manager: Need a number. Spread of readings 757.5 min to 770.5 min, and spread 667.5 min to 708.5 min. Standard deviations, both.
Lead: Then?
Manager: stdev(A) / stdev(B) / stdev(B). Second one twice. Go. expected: 0.17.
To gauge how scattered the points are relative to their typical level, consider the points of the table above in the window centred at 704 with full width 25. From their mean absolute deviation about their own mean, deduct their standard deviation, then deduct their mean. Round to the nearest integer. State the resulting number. -331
